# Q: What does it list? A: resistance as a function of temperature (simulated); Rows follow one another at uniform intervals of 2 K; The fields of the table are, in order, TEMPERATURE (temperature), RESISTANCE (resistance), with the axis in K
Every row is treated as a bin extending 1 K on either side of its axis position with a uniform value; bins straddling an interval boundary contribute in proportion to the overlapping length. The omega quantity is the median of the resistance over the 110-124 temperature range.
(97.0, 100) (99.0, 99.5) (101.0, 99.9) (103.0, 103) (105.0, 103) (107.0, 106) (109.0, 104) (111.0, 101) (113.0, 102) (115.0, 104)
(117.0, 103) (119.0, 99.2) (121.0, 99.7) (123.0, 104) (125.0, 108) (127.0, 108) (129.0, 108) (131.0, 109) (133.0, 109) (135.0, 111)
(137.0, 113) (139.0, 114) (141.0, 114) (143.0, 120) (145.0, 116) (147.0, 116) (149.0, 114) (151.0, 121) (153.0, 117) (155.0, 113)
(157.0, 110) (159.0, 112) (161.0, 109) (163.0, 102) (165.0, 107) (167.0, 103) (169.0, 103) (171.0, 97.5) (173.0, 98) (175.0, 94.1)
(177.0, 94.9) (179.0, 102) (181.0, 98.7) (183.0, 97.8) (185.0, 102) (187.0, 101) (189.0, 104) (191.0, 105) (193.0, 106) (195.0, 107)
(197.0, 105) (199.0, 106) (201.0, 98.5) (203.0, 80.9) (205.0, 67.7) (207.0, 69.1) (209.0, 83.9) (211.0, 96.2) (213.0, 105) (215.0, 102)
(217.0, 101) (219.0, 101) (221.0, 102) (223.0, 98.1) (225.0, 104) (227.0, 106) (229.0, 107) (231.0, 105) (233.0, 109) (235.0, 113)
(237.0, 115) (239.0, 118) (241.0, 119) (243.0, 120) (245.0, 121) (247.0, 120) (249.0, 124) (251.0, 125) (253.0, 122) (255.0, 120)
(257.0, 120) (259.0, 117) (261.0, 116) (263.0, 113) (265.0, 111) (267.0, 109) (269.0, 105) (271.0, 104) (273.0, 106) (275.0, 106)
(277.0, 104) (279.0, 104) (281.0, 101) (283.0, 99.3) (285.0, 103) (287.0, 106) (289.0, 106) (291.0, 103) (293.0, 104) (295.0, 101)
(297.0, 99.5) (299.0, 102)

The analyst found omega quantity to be 102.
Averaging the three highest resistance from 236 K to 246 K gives 120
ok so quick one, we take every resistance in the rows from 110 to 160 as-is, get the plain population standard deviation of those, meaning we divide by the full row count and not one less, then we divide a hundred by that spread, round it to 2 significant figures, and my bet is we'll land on 17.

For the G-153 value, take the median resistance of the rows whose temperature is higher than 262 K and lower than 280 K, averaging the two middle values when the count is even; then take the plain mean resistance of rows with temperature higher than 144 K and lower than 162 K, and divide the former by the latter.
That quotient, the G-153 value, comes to 0.93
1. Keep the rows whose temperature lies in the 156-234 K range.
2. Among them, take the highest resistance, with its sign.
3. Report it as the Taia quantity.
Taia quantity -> 112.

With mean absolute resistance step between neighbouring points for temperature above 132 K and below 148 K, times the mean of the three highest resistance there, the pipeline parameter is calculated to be 251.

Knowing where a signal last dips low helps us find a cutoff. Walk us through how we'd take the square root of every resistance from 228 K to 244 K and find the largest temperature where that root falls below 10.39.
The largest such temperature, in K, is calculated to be 231.0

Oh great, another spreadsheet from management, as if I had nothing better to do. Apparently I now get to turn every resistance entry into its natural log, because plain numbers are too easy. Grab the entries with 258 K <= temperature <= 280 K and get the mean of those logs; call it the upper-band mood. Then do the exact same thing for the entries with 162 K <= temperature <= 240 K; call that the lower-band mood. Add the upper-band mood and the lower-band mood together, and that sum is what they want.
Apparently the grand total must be 9.29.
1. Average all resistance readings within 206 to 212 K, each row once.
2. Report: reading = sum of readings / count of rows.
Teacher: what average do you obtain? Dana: 83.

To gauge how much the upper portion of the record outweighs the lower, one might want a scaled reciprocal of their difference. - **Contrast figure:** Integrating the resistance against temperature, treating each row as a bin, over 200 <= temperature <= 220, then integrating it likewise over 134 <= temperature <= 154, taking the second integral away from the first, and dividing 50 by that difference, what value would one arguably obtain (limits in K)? -0.1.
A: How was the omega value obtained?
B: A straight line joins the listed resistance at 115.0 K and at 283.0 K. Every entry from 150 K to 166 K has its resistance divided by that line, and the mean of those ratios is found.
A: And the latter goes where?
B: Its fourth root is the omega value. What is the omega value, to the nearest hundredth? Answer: 1.02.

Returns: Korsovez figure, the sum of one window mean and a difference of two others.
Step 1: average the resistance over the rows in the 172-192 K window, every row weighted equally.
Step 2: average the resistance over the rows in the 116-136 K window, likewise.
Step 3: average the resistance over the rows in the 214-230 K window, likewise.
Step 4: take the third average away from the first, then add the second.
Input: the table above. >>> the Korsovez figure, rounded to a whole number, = 103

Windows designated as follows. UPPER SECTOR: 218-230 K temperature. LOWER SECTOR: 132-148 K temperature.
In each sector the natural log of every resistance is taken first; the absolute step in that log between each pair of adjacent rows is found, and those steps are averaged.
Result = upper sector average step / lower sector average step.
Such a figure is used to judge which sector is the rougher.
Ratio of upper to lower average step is 1.5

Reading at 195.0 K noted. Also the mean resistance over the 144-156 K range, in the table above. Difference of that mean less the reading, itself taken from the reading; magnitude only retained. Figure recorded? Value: 98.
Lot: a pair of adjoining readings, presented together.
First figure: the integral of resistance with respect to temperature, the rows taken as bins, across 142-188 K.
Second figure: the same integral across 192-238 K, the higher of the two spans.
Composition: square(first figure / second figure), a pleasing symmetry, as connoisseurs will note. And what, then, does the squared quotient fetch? 1.15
